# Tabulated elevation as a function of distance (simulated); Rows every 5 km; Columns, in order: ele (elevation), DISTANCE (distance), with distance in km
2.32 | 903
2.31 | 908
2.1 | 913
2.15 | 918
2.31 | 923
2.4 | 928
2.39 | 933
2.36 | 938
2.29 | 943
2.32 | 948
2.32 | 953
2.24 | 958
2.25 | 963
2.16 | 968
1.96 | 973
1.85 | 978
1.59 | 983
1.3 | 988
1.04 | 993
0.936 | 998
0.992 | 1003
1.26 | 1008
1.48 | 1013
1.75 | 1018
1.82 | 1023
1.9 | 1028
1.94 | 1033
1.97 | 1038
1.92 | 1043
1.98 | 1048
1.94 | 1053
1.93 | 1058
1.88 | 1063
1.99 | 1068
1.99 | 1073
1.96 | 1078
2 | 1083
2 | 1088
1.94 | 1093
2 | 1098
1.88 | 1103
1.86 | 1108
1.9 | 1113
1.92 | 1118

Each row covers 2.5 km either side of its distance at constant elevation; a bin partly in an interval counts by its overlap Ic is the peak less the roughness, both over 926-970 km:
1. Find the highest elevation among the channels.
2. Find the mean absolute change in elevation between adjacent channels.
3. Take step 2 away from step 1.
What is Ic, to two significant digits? 2.4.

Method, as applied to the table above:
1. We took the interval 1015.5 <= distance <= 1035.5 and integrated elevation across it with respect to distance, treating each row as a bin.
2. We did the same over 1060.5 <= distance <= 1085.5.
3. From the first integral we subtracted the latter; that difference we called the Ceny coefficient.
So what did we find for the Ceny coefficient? -12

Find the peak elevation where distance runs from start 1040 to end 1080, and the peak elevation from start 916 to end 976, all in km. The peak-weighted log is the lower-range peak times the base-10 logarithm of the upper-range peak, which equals 0.717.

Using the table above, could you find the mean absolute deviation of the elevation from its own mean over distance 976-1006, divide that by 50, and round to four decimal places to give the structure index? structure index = 0.0059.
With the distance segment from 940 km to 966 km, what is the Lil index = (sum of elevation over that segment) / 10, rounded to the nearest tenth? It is 1.1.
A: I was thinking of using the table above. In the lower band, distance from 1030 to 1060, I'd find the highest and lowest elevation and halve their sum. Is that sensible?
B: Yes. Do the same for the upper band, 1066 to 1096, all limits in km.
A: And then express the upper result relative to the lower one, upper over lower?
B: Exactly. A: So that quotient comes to 1.0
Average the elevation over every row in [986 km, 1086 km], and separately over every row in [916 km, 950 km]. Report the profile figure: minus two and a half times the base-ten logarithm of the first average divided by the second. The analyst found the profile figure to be 0.34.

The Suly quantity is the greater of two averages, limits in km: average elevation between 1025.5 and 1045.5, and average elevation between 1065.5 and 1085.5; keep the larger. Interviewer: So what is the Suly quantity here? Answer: 2.0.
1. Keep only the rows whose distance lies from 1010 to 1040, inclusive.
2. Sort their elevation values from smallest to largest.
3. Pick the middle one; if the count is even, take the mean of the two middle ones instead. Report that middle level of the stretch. 1.9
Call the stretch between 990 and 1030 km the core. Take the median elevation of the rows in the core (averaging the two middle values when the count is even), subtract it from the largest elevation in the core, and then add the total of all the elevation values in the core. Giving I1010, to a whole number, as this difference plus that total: 12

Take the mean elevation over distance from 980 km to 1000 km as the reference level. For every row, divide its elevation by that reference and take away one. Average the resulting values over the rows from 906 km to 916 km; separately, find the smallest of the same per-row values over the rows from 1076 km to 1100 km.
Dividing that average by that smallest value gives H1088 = 1.4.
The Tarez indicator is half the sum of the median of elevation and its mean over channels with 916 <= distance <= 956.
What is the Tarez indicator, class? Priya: 2.319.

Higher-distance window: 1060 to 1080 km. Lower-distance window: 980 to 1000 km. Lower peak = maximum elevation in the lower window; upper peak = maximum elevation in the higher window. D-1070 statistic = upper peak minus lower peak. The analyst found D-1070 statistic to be 0.40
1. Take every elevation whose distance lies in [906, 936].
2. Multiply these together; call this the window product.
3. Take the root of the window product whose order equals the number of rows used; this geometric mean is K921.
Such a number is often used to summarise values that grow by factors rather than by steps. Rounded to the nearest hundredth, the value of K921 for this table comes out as 2.27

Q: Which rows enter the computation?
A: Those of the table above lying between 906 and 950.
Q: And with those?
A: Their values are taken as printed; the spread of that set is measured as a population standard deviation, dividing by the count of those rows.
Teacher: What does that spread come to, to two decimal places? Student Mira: 0.10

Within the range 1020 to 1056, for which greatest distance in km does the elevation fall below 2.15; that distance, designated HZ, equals 1053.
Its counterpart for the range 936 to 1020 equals 1018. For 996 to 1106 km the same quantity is 1103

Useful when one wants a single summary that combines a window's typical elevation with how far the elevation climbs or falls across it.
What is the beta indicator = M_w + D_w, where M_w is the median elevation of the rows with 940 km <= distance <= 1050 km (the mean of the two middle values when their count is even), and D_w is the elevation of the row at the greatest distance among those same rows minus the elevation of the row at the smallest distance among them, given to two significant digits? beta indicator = 1.6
